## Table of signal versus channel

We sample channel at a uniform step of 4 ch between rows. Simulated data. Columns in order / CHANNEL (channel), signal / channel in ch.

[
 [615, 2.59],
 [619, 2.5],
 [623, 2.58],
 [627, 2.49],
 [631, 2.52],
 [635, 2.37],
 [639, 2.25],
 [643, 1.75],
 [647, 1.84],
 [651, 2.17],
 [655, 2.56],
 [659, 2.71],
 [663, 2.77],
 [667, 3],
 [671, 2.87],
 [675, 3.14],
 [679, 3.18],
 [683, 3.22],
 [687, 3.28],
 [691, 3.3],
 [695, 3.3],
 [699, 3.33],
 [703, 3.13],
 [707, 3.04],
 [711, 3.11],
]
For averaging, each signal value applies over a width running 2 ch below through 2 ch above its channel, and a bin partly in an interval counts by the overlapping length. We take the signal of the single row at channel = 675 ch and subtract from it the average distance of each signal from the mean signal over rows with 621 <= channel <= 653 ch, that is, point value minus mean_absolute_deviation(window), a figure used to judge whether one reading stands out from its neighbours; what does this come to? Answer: 2.895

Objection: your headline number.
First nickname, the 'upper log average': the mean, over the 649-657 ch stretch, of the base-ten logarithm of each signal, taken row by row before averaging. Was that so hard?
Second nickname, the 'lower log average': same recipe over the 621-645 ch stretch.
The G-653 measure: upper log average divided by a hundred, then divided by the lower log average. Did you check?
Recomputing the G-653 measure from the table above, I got 0.010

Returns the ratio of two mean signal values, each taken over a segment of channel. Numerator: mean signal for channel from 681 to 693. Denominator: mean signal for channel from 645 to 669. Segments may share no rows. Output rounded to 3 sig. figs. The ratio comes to 1.30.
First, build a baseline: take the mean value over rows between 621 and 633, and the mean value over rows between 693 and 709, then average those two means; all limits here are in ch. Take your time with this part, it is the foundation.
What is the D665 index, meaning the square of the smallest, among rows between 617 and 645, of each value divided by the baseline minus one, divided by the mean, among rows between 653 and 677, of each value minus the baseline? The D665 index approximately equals -6.5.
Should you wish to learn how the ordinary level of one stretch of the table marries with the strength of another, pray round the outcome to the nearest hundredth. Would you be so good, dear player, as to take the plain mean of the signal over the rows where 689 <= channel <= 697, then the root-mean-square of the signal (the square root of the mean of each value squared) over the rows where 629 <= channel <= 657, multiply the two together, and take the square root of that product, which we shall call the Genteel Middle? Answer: 2.71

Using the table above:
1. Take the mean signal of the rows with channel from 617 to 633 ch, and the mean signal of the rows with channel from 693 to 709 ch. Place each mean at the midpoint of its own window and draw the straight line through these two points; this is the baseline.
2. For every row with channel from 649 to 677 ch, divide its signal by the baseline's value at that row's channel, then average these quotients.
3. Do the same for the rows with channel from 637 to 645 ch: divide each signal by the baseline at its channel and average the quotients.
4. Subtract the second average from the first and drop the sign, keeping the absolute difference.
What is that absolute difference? 0.21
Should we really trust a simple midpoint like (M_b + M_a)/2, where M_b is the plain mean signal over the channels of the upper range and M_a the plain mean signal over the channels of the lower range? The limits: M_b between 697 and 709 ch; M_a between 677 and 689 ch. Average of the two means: 3.2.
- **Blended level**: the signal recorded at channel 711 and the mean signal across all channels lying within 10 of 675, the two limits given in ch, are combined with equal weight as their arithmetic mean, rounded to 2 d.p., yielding 3.10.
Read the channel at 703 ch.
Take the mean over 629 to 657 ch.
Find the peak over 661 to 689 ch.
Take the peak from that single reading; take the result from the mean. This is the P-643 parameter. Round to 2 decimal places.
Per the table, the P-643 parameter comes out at 2.36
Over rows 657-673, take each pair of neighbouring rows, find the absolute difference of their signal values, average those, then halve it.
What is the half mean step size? 0.070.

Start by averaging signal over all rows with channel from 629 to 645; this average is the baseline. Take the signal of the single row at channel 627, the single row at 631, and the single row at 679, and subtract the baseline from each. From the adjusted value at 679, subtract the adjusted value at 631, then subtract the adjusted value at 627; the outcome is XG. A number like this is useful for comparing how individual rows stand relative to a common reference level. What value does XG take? 0.4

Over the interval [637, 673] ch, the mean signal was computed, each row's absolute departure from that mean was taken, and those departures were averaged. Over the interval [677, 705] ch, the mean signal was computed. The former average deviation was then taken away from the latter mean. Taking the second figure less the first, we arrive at 2.86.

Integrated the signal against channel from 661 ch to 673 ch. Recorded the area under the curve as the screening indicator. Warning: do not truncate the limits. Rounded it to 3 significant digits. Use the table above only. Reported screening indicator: 34.6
